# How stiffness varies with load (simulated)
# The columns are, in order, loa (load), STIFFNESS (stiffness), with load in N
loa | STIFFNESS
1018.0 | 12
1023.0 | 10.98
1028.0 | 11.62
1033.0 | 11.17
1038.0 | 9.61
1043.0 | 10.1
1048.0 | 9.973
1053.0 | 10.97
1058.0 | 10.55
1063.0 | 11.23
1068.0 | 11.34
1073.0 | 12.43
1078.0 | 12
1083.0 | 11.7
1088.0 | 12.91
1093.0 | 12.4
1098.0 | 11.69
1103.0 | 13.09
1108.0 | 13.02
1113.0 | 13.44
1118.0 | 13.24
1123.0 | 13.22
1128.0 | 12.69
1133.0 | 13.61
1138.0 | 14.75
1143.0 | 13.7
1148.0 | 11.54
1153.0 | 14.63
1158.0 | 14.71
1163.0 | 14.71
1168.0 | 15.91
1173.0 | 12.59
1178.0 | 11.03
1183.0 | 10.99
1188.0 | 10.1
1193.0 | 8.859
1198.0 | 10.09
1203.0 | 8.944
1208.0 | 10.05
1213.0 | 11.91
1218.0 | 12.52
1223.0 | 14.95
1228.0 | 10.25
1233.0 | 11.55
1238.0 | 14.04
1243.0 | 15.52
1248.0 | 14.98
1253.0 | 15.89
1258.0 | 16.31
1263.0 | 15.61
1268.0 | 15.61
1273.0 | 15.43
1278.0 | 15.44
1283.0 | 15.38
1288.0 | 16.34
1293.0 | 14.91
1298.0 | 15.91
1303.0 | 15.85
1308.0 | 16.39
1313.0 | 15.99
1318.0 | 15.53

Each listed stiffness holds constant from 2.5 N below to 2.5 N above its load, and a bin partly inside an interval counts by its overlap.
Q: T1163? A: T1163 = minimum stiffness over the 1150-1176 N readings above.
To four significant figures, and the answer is 12.59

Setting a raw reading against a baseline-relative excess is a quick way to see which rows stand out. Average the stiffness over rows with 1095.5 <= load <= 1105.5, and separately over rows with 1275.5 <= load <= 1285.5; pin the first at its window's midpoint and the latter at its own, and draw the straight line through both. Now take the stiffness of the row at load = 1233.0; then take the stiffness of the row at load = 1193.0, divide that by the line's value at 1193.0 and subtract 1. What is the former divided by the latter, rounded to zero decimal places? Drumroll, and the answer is -32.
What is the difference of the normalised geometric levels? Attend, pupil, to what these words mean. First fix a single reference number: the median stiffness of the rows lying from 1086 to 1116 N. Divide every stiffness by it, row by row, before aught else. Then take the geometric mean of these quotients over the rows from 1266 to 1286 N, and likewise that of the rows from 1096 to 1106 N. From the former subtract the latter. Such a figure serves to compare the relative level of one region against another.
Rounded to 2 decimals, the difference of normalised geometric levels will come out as 0.24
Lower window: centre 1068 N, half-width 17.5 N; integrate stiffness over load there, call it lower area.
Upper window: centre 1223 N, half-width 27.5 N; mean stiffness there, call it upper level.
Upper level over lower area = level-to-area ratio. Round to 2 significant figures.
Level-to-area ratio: 0.031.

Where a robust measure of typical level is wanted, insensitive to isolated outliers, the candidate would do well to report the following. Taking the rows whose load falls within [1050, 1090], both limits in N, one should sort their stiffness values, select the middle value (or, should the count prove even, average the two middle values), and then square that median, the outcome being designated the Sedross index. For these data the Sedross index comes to 133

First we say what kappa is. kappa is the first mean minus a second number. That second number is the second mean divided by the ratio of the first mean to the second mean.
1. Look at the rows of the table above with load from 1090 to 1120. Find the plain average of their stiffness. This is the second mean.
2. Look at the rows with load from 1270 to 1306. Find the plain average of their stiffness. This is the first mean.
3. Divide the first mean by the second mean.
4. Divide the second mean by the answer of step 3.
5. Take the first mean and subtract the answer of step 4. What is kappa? 5.1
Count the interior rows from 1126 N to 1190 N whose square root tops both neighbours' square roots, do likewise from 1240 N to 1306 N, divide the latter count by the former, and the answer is 2.0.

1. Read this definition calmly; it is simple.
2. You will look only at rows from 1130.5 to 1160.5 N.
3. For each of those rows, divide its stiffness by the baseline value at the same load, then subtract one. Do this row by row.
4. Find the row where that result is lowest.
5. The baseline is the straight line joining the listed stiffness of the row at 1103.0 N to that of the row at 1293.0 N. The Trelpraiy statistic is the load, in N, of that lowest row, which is 1148.0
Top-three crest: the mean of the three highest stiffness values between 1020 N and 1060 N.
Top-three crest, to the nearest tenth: 11.3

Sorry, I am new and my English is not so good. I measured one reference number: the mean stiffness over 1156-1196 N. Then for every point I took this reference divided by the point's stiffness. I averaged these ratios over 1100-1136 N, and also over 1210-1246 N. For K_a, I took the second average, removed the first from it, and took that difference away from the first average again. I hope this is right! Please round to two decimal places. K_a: 0.90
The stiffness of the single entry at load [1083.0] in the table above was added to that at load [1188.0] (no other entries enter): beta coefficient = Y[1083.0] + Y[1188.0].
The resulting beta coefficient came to 22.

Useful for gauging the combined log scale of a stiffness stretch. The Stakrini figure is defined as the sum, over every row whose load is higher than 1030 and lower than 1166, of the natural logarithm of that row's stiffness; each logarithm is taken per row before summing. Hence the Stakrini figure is 68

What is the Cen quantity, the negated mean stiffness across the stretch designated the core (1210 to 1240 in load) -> -12.5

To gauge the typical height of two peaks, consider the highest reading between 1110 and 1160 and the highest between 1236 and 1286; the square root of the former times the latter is 15.5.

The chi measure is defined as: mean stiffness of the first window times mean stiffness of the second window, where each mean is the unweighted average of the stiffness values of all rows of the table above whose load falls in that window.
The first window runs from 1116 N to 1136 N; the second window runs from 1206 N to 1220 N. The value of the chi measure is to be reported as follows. 152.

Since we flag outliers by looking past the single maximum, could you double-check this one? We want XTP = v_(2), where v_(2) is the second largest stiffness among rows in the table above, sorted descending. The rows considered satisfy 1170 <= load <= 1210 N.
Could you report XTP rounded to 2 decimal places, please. 11.03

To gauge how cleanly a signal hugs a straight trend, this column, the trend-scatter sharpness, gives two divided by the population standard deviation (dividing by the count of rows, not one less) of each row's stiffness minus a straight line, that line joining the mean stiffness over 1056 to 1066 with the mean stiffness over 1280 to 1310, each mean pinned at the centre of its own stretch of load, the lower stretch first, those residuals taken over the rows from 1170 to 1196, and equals 1.5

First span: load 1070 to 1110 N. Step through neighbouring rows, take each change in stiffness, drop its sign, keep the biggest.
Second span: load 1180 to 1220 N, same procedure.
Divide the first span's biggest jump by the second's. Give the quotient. 0.8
